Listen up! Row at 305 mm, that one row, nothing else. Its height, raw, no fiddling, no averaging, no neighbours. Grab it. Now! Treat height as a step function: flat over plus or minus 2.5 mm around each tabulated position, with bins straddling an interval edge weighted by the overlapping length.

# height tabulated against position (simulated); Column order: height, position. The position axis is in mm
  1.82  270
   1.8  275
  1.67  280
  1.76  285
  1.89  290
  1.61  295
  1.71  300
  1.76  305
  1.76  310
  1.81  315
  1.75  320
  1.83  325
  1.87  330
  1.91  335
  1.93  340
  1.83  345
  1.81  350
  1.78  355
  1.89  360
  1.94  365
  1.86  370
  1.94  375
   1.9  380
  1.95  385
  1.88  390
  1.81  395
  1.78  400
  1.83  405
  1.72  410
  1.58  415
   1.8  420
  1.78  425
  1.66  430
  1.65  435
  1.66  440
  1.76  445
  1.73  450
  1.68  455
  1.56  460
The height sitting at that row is 1.76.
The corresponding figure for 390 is 1.88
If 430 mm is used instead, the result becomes 1.66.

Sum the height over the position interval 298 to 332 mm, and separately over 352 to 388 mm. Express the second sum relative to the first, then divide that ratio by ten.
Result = 0.106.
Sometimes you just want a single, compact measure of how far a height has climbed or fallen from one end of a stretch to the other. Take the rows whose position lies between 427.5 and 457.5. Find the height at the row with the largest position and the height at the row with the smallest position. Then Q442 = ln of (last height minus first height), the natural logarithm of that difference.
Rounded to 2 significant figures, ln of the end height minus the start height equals -3.9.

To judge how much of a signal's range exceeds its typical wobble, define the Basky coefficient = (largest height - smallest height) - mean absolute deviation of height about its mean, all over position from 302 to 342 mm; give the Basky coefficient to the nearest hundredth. 0.12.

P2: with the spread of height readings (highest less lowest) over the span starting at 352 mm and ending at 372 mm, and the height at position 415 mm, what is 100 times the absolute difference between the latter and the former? 142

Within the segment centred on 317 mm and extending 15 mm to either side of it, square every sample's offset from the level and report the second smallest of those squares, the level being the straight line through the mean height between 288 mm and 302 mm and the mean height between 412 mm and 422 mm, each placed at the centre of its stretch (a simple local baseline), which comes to 0.001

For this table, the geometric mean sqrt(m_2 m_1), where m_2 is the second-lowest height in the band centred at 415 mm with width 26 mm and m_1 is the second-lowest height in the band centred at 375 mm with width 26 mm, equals 1.81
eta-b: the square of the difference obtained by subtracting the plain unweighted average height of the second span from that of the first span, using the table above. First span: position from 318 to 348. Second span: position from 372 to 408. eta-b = 0.000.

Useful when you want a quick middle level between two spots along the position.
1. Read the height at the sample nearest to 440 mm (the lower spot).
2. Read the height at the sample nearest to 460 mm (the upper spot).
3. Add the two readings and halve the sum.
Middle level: 1.61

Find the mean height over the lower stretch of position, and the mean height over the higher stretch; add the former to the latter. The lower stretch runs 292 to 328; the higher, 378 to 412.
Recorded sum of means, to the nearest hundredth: 3.59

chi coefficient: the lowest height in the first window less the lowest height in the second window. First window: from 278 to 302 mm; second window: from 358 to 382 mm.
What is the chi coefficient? -0.25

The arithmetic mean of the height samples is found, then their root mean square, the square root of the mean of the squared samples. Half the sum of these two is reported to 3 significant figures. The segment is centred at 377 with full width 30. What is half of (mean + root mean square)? 1.91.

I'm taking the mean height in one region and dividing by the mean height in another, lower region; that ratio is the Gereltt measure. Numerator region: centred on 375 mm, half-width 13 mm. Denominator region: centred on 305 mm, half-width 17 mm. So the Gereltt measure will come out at 1.09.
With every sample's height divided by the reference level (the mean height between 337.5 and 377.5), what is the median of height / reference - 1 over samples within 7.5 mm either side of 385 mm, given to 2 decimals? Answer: 0.01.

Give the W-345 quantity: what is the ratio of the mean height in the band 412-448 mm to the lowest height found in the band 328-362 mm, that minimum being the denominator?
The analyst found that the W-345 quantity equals 0.95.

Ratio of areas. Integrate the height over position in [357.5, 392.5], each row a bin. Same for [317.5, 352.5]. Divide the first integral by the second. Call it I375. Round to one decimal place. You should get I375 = 1.0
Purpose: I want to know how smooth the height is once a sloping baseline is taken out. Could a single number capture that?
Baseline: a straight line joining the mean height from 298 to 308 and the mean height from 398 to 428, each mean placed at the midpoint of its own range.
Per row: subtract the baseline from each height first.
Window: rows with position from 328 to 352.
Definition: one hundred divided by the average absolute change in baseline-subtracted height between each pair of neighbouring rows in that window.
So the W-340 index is 2222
